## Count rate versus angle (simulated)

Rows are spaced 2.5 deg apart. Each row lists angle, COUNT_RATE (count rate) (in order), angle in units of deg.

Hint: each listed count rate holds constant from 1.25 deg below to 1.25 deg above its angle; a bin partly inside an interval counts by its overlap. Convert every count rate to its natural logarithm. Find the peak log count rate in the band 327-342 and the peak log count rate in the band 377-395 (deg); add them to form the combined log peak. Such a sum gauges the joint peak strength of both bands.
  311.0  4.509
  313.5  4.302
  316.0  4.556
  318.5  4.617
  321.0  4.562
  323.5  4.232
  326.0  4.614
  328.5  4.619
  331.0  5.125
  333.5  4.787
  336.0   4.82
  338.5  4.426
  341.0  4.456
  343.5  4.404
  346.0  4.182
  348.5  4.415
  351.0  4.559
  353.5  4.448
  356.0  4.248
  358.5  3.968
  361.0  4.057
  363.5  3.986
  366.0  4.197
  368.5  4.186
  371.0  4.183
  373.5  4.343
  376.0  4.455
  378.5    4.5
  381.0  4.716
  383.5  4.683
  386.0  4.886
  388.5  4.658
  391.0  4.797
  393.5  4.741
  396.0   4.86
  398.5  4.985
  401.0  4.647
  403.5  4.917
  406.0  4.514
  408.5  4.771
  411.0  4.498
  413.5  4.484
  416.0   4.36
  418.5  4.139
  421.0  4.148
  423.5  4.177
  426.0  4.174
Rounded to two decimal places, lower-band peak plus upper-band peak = 3.22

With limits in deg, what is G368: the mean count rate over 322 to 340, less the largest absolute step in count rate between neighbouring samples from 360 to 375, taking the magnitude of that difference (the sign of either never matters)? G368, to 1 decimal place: 4.4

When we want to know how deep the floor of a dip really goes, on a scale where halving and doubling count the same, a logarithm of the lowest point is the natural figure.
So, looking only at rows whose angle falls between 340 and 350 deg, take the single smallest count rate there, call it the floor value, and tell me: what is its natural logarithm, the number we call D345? 1.43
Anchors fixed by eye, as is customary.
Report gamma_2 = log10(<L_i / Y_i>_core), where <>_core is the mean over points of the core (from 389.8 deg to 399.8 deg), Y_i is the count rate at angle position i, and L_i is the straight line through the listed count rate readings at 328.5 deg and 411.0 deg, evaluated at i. -0.030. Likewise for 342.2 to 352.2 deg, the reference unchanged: 0.020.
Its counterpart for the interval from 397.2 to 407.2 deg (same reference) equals -0.023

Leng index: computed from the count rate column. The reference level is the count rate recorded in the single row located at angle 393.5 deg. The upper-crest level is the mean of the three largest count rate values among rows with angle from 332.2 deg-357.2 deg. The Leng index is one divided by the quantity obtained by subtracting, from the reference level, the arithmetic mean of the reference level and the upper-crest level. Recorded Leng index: 105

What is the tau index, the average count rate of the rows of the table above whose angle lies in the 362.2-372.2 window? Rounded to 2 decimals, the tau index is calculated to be 4.14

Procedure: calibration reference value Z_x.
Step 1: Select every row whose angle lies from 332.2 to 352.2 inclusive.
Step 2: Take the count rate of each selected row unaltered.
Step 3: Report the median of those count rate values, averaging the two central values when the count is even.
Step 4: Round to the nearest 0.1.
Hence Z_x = 4.4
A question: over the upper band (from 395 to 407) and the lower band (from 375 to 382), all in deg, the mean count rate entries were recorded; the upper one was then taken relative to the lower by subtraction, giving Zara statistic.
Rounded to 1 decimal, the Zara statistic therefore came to 0.2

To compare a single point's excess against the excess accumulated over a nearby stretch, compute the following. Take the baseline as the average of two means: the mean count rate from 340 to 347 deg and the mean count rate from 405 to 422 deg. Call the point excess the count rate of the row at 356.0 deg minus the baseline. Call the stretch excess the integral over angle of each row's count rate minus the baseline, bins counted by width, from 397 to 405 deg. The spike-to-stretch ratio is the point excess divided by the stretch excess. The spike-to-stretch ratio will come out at -0.04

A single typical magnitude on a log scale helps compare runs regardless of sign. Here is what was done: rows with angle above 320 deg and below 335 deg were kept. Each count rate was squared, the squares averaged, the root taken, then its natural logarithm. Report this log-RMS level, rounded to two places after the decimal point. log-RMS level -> 1.54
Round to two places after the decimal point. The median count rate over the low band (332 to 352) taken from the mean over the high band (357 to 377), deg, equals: -0.27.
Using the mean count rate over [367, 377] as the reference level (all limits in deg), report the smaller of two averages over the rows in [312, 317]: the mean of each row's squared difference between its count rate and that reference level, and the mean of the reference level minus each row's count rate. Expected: -0.14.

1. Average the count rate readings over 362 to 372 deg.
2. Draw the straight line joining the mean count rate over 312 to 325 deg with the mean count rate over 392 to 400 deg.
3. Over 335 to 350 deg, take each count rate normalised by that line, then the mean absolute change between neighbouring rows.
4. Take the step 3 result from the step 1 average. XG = 4.1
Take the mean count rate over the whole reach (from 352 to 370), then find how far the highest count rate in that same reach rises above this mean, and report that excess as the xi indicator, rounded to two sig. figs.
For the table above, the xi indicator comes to 0.29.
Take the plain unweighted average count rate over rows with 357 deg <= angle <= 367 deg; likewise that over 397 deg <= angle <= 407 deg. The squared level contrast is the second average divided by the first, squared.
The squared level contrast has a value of 1.4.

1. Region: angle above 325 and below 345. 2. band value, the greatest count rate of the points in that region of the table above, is 5.125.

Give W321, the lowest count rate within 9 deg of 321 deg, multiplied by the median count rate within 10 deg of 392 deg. 20.2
